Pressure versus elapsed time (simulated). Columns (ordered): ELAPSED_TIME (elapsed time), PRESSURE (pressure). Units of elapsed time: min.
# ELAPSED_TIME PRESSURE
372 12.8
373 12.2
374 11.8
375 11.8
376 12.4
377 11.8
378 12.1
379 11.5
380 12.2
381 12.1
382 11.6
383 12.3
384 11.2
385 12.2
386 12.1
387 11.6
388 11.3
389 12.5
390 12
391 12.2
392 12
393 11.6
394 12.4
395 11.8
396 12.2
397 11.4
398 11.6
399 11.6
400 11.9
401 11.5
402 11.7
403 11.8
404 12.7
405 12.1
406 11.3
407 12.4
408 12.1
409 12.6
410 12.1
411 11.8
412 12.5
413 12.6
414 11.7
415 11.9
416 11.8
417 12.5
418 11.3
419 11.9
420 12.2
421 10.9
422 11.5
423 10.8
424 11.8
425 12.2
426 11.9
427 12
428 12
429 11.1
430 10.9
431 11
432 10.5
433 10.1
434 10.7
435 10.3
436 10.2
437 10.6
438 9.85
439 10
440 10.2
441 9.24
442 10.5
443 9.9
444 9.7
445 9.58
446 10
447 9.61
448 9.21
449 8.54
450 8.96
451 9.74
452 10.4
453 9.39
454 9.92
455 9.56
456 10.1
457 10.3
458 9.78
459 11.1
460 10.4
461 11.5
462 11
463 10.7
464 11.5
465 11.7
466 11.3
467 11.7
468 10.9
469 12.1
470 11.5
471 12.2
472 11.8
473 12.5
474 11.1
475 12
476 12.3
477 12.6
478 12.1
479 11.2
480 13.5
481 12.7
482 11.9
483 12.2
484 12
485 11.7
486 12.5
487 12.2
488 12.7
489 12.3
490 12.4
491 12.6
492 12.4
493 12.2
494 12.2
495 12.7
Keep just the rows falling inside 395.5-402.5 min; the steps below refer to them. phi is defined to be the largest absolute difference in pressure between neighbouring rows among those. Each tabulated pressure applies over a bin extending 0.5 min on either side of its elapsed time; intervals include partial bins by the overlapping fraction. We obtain 0.8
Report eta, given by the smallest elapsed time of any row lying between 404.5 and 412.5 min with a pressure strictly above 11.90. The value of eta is 405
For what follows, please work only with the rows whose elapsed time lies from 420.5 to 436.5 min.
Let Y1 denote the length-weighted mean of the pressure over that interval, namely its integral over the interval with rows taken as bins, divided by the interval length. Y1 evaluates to 11.1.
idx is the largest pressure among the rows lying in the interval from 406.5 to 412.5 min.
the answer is 12.6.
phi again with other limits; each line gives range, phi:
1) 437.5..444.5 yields 1.3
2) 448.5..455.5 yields 1.0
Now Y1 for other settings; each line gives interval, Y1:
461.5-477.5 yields 11.7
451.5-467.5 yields 10.6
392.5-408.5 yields 11.9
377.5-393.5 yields 11.9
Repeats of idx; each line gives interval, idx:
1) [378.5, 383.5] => 12.3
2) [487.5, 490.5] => 12.7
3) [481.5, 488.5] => 12.7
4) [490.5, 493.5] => 12.6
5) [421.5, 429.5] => 12.2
